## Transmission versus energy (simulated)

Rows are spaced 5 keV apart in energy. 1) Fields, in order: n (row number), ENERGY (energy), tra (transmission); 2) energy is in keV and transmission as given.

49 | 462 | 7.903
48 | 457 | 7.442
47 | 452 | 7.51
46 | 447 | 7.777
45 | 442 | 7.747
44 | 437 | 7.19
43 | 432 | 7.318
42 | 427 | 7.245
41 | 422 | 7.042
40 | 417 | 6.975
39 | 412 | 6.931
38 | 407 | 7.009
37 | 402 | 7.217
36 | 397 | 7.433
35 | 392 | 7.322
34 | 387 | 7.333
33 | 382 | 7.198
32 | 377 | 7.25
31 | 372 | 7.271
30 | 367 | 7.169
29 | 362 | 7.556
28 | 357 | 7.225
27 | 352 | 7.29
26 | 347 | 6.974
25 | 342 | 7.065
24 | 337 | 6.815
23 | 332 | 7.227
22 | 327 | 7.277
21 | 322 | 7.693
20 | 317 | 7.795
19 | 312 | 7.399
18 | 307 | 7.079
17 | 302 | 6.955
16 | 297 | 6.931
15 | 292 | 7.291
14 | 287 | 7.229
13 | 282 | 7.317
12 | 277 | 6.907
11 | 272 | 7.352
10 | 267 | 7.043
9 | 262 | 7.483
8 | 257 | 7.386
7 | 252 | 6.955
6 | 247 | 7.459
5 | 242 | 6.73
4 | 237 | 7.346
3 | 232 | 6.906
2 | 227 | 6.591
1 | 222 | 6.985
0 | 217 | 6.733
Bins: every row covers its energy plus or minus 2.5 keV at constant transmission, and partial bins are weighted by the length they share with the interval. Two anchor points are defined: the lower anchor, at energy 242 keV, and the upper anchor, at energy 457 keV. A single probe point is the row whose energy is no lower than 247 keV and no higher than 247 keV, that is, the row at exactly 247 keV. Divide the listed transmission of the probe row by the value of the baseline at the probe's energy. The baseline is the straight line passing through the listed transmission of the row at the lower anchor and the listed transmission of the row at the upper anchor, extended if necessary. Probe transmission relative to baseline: 1.11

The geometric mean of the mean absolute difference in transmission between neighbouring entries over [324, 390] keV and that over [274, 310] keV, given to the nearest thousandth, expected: 0.181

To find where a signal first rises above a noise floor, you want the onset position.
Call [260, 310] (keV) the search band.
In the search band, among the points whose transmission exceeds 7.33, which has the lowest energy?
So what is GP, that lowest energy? 262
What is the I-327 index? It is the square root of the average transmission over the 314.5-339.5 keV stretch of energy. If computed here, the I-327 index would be 2.71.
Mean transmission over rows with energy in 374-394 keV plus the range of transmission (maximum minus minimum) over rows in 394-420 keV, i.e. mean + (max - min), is 7.78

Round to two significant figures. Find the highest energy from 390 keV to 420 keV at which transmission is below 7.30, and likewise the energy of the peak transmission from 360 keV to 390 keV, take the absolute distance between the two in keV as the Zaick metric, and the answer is 55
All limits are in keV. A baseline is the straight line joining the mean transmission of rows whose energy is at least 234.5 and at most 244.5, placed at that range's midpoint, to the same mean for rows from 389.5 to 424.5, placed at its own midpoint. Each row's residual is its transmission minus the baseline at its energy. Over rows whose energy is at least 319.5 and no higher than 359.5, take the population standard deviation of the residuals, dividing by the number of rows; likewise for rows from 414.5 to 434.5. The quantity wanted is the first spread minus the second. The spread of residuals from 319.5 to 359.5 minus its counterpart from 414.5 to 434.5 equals 0.11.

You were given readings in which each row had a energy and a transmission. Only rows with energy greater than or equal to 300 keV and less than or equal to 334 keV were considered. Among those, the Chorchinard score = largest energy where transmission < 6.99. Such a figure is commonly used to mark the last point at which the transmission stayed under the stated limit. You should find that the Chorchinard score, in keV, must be 302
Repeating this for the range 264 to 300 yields 297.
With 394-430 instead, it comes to 417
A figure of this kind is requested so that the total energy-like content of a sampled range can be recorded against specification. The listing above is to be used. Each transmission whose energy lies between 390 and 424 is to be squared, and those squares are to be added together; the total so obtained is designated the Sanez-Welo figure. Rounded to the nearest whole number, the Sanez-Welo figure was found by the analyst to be 356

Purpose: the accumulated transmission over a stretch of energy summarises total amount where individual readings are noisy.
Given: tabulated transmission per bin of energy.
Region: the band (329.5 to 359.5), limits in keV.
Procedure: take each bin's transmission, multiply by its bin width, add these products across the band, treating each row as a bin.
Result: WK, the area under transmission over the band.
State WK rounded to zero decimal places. 213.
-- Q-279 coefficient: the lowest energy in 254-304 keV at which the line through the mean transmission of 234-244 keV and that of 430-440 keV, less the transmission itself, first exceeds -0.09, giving 267 keV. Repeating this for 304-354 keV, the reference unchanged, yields 307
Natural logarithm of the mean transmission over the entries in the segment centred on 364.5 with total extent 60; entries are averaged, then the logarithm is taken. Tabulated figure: 1.97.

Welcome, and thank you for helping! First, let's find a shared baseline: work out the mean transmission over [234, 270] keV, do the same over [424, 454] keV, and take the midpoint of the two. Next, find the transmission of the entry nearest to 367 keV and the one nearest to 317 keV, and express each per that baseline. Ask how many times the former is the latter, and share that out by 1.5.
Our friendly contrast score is 0.613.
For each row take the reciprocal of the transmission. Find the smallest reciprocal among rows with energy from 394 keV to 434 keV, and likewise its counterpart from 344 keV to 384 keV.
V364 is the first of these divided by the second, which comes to 1.02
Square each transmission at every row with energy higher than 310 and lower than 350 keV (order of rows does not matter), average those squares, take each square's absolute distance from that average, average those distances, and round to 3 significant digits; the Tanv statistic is 3.84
